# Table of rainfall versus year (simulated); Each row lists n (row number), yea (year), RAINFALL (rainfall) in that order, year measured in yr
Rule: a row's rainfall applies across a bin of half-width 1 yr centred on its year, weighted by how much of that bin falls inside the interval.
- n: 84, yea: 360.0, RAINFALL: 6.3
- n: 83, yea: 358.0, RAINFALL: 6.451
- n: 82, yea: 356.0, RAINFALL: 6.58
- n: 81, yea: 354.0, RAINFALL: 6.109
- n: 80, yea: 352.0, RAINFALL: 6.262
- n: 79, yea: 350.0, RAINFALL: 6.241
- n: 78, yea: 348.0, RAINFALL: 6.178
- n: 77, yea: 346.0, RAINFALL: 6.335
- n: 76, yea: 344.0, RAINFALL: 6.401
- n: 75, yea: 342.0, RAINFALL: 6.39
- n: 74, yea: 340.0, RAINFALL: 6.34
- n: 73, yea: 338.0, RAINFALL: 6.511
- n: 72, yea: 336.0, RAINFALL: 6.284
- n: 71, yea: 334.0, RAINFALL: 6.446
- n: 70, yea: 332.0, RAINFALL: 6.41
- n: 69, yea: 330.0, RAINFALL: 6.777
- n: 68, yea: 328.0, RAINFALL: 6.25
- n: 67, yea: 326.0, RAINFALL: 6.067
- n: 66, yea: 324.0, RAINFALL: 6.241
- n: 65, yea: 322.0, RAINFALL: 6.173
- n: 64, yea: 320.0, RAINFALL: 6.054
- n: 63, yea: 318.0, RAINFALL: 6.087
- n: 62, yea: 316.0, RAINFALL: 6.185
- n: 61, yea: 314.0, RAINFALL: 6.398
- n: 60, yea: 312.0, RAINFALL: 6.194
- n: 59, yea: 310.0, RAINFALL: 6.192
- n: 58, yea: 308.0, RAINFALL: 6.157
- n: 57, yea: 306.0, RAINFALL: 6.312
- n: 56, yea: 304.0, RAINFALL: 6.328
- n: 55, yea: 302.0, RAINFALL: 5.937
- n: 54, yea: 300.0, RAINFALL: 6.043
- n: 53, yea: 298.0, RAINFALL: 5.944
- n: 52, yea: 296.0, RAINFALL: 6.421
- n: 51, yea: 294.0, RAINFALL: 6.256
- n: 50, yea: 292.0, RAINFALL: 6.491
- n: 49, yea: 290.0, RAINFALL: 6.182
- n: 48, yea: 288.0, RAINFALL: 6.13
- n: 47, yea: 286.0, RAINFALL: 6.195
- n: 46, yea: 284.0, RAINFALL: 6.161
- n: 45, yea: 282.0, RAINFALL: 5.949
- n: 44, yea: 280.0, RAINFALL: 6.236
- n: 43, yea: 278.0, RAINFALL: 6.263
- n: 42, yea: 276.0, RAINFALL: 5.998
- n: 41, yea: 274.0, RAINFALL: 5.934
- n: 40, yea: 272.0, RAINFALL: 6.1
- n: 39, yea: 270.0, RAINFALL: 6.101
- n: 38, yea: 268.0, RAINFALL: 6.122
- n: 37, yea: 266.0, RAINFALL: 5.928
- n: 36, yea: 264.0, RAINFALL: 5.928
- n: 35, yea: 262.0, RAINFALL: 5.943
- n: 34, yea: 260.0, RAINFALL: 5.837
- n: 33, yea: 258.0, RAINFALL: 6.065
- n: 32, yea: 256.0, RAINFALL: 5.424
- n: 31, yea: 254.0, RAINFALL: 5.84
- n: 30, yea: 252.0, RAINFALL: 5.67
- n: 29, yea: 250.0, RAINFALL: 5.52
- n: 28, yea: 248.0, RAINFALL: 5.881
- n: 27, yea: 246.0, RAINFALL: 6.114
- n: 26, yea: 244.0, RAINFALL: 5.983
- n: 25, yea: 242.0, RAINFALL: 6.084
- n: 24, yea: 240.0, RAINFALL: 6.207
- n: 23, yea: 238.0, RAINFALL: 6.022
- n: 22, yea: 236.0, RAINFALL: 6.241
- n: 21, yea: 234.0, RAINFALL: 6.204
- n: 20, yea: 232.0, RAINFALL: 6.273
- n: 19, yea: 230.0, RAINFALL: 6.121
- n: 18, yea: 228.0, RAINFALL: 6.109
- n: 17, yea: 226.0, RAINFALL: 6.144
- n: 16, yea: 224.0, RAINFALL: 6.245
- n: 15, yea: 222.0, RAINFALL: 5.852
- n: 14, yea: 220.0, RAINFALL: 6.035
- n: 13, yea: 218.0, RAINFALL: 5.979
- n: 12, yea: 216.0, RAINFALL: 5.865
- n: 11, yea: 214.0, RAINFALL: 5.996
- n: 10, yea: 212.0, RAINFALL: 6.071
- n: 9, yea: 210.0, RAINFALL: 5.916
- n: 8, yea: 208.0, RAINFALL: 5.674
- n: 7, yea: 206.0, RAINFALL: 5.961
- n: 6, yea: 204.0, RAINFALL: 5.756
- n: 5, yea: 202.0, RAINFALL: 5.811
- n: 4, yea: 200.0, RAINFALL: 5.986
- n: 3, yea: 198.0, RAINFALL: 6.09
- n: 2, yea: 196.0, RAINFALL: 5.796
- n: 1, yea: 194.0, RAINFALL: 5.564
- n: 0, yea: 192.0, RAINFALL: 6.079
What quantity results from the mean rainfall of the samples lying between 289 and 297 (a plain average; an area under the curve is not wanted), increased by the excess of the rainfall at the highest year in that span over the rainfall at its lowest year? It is 6.6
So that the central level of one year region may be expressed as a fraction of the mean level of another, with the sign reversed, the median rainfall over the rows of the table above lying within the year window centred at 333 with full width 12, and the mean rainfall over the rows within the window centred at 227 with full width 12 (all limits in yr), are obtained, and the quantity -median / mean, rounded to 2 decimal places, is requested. -1.05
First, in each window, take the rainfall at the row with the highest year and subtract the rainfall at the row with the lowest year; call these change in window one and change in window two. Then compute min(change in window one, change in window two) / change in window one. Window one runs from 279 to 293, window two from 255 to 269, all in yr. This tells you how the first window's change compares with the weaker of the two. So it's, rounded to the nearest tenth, 1.0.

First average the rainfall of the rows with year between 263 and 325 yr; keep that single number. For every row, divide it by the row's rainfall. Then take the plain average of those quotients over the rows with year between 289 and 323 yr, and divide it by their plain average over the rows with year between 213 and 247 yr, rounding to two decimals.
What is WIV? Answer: 0.98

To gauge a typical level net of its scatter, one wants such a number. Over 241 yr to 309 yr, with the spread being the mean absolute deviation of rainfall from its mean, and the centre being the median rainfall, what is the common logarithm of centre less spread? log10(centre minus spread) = 0.771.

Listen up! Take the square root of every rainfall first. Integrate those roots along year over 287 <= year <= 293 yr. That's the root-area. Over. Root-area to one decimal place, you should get 15.0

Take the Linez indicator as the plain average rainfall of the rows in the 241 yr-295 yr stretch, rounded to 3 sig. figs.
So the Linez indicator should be 6.01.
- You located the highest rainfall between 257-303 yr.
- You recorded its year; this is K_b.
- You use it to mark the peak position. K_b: 292.0 yr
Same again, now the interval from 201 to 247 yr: 232.0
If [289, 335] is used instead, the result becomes 330.0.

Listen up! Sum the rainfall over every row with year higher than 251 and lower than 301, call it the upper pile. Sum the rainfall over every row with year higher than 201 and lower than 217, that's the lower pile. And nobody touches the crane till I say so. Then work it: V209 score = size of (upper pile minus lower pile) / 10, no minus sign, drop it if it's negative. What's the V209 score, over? 10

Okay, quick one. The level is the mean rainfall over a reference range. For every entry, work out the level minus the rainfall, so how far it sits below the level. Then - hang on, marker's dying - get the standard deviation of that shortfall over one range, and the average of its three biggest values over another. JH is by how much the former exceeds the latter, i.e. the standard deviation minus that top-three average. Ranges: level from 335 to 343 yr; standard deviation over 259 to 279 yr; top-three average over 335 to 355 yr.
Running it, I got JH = -0.1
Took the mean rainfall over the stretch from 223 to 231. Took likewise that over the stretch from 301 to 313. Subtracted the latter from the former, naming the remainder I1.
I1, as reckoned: -0.03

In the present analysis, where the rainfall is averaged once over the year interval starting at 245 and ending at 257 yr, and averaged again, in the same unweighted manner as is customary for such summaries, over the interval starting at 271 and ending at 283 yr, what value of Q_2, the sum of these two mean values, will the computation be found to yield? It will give 11.8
